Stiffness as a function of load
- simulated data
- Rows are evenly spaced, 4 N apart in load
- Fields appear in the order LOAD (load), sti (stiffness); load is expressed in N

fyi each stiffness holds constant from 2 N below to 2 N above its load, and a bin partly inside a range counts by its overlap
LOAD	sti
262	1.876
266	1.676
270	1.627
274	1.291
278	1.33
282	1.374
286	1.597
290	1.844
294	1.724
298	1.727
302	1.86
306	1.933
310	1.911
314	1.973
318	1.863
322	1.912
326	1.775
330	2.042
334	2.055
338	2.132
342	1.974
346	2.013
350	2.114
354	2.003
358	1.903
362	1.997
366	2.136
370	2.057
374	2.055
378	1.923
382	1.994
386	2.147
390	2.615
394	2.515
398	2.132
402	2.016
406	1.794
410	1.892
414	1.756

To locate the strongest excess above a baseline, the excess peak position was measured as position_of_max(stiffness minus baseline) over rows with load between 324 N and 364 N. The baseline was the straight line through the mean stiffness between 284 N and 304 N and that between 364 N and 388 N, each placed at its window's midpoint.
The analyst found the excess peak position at 338 N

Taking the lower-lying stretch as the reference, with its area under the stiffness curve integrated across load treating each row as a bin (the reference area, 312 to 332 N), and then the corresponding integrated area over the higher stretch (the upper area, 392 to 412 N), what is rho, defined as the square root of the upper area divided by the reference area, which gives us 1.040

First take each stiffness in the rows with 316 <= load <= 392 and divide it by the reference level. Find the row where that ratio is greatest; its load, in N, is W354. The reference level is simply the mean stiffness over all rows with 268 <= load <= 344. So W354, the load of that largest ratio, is 390 N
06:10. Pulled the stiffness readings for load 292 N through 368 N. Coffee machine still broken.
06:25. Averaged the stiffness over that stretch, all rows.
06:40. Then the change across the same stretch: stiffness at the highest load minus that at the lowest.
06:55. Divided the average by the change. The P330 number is 5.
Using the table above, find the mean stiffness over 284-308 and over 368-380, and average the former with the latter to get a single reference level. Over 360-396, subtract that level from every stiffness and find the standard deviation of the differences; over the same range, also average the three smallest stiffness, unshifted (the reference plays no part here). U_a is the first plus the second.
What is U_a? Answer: 2.2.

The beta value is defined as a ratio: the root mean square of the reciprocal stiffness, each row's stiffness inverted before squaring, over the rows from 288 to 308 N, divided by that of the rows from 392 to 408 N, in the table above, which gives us 1.14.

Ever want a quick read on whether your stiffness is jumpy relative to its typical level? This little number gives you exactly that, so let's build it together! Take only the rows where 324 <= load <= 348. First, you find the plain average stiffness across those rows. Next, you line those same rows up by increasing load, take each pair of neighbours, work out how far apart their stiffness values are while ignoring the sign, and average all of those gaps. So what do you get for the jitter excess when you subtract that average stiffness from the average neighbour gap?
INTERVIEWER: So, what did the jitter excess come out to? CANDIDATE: -1.89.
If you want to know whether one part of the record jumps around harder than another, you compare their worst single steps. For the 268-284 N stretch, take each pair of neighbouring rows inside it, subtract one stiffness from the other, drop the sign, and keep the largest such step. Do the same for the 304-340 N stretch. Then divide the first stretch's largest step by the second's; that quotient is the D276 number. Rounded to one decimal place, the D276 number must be 1.3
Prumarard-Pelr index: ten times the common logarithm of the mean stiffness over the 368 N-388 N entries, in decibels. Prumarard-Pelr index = 3.09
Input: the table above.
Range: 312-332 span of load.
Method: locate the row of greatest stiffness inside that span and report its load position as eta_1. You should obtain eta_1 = 330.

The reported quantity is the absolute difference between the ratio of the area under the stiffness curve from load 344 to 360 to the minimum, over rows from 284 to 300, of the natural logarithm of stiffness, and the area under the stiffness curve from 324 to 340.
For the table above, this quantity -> 37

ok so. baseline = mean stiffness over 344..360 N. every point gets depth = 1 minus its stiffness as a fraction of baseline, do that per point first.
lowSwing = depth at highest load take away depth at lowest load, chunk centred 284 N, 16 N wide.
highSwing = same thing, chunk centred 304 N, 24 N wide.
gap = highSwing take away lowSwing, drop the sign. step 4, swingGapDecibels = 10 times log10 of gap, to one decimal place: -8.8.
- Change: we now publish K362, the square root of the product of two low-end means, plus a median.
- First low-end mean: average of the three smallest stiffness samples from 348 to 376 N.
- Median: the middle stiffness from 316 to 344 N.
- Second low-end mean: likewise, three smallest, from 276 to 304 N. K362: 3.65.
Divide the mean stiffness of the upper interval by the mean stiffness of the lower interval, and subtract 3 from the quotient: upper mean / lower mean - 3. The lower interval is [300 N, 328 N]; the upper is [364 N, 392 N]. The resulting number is -1.87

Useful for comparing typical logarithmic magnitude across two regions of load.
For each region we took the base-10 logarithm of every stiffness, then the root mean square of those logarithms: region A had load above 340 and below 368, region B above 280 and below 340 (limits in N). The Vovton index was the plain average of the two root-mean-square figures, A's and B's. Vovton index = 0.287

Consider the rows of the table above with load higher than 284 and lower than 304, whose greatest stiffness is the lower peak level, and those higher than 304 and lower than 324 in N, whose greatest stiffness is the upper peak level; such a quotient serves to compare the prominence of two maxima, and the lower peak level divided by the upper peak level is 0.94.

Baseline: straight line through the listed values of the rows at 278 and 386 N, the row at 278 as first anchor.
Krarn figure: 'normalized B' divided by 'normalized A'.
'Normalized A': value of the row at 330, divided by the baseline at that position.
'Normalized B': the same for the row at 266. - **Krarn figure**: 1.14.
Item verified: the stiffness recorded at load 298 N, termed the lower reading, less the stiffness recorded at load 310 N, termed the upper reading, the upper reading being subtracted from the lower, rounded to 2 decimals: -0.18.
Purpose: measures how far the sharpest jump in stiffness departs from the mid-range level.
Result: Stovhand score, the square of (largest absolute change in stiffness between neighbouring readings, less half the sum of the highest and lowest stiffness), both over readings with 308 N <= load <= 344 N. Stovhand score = 2.8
